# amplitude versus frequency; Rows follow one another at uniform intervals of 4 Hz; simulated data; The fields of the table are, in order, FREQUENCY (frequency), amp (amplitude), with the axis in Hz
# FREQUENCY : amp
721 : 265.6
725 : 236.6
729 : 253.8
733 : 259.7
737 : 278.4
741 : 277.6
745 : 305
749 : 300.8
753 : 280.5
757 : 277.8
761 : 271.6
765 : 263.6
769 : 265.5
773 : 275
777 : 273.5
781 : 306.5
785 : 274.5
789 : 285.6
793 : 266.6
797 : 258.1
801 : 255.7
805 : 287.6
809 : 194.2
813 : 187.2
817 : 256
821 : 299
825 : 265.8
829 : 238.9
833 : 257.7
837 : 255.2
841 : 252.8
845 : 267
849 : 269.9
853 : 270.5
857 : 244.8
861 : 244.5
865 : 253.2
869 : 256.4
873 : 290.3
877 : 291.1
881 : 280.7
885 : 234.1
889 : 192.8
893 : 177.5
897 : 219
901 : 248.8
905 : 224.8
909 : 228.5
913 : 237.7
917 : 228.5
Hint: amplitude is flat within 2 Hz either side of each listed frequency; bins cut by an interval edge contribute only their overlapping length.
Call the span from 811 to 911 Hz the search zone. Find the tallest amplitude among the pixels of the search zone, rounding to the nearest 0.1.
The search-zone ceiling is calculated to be 299.0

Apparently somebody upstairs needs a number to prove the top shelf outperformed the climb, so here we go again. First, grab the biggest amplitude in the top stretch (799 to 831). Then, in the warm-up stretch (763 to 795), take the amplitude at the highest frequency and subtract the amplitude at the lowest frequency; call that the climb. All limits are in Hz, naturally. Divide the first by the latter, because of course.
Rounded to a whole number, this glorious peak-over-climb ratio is 100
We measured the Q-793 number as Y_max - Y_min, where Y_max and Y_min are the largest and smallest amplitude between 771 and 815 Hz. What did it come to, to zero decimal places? 119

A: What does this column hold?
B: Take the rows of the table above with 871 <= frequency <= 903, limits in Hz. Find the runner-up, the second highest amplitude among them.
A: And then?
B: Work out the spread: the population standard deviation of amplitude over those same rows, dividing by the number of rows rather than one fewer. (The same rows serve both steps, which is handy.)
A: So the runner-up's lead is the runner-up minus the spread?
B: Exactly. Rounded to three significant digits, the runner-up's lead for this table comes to 249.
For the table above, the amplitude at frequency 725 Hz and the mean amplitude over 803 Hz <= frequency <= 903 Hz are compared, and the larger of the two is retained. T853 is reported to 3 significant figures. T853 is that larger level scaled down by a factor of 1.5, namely 166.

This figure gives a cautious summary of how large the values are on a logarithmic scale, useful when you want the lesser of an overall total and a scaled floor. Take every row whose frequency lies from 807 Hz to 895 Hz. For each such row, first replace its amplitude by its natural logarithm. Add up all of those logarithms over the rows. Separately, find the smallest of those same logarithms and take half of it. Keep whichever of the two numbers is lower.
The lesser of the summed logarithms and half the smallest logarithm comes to 2.59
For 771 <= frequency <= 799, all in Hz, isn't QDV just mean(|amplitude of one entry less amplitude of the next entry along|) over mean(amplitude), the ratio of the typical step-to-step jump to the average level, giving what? 0.063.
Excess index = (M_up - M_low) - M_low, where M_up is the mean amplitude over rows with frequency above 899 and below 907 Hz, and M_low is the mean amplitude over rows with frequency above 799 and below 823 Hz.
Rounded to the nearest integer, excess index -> -256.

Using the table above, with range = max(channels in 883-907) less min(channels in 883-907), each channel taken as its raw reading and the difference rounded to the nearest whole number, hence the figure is 71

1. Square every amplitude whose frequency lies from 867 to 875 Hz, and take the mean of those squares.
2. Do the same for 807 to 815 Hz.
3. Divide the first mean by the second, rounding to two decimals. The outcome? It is 2.06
